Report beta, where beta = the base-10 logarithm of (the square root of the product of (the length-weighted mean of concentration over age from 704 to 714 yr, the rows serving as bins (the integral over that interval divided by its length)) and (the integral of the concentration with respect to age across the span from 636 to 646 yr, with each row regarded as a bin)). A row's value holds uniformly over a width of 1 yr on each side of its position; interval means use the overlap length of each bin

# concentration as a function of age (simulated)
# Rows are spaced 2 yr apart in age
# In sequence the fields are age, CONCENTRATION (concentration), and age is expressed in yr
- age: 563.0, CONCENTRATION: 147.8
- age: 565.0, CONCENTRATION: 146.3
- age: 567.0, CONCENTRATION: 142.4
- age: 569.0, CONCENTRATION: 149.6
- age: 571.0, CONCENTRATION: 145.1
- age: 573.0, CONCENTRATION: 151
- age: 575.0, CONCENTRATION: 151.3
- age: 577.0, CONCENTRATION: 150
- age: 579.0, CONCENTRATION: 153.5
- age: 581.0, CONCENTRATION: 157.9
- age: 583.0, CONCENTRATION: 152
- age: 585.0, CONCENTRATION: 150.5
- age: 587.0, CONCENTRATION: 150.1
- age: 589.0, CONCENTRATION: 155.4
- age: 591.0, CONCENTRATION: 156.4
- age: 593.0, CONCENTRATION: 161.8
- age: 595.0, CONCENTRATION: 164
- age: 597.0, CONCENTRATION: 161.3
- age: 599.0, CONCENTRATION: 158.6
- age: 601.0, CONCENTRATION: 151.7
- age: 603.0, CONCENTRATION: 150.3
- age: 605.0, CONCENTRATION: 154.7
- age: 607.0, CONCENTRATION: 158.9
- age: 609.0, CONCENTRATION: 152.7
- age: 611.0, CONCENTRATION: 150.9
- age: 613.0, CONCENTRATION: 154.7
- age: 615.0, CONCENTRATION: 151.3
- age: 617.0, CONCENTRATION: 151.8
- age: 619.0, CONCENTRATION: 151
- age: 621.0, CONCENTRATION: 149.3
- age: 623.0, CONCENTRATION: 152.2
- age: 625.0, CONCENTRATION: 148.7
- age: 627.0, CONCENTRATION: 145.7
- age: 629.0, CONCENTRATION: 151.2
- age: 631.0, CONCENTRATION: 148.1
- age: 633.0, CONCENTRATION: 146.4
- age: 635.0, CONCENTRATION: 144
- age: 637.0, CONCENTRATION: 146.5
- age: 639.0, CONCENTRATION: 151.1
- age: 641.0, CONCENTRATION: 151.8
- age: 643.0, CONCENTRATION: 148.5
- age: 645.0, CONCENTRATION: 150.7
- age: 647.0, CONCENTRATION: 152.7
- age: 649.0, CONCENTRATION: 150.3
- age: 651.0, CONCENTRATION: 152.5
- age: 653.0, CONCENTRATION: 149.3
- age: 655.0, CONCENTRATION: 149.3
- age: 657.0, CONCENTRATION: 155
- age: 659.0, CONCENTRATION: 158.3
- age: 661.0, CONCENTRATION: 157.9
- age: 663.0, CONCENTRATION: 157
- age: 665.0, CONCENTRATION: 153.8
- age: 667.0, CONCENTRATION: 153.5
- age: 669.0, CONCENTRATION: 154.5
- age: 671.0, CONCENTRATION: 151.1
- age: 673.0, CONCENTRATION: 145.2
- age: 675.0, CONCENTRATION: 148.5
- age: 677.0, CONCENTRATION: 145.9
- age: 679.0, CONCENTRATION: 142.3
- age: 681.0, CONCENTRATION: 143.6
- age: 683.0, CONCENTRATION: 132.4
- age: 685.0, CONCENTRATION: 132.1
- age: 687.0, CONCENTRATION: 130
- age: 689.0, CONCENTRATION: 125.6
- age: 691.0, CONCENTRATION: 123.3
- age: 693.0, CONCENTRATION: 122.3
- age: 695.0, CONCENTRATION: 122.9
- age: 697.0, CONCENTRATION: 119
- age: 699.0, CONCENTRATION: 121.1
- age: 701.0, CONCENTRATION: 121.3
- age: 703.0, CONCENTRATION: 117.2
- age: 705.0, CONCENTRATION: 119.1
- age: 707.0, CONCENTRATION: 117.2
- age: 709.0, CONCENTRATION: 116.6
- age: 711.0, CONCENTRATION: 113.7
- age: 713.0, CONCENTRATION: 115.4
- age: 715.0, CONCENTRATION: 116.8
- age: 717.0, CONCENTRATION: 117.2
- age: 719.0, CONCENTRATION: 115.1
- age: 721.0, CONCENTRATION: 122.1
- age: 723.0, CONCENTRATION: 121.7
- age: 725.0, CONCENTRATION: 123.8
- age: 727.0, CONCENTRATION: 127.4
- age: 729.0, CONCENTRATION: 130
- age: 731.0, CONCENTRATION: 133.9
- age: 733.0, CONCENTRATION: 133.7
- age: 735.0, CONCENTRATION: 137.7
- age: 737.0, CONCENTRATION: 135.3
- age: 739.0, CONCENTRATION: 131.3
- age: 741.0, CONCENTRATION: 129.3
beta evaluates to 2.62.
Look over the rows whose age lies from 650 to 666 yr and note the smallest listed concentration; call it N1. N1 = 149.3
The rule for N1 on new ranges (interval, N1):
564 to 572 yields 142.4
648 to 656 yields 149.3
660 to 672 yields 151.1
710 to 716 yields 113.7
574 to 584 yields 150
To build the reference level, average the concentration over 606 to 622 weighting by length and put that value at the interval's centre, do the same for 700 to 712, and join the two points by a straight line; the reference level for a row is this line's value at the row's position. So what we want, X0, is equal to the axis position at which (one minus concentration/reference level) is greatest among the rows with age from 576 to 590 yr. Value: 577.0 yr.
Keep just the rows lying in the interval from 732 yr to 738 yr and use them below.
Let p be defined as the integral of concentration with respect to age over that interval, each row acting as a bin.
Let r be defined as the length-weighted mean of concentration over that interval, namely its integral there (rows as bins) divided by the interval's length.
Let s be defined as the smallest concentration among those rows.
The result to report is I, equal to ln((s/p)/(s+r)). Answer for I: -7.40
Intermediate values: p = 813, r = 135.6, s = 133.7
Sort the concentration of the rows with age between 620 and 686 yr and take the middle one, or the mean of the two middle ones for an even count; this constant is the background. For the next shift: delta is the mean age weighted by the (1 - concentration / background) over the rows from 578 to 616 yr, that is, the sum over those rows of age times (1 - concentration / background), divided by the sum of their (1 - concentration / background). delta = 596.2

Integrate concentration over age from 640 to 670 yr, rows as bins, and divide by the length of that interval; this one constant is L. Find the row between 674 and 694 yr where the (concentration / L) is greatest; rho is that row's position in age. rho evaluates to 675.0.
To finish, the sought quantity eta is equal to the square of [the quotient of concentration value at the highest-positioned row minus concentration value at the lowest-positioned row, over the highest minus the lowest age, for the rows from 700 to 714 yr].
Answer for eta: 0.24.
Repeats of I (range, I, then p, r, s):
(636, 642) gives -7.51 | 899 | 149.8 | 146.5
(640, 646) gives -7.50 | 902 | 150.3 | 148.5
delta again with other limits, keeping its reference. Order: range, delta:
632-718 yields 704.5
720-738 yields 727.6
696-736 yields 713.9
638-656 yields 645.9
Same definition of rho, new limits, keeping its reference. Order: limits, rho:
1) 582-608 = 595.0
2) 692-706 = 695.0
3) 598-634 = 607.0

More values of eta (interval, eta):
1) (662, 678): 0.63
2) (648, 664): 0.23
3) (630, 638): 0.07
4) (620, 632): 0.01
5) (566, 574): 2.05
